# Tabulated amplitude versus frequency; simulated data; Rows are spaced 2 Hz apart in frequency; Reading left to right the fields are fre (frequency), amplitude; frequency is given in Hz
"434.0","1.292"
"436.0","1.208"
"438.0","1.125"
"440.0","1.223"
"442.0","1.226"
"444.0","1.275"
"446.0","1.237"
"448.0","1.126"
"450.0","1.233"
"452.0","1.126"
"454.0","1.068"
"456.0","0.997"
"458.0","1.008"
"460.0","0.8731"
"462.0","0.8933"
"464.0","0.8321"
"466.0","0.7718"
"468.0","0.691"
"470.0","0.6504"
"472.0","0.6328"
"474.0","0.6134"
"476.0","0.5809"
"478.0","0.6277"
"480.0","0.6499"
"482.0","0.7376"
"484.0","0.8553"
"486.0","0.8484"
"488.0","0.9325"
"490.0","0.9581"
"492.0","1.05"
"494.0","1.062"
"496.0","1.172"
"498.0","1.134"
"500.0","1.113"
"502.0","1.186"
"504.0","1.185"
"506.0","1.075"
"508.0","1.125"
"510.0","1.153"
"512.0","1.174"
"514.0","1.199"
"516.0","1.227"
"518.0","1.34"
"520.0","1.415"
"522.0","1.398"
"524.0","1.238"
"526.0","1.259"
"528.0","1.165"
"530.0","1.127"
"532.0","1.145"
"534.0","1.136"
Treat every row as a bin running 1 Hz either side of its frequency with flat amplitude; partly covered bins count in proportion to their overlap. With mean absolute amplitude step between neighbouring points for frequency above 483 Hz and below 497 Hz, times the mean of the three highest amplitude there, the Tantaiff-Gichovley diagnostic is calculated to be 0.060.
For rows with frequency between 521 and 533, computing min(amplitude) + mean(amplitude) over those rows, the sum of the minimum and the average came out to 2.3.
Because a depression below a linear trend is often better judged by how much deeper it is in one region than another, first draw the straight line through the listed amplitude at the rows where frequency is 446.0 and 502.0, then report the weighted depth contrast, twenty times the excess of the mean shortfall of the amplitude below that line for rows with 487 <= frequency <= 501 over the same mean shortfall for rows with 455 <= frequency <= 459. -2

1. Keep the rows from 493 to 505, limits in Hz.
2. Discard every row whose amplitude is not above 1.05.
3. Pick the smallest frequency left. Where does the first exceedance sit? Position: 494.0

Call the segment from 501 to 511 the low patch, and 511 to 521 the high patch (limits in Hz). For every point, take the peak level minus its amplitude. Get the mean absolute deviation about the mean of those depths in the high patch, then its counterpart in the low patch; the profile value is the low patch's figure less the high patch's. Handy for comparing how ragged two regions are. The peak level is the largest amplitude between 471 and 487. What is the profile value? -0.049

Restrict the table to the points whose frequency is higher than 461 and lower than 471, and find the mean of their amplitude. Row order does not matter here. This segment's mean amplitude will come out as 0.77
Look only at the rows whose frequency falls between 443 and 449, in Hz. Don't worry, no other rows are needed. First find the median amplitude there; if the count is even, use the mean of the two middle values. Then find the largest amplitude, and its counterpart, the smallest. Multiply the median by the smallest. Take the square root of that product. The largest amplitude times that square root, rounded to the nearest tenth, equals 1.5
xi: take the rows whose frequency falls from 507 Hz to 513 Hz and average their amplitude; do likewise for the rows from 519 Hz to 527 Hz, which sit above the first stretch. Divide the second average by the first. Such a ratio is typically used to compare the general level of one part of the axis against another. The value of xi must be 1.15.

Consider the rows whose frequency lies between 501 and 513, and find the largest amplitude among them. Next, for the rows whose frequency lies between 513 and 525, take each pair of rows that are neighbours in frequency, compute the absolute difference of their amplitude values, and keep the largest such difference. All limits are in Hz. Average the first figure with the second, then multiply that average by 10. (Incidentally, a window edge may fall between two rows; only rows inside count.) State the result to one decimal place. 6.7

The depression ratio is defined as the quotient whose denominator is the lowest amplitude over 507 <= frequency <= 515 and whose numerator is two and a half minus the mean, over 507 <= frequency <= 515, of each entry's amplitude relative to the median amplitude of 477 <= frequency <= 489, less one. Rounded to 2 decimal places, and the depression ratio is 1.81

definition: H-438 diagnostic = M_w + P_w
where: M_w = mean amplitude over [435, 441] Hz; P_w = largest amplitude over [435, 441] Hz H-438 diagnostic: 2.4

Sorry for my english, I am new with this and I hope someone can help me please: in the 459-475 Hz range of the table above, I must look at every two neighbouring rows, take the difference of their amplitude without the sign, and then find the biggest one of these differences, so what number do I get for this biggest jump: 0.081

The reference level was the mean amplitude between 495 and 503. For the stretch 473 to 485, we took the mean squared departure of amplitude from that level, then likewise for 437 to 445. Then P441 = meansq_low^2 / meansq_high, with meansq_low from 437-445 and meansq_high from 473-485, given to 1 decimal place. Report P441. 0.0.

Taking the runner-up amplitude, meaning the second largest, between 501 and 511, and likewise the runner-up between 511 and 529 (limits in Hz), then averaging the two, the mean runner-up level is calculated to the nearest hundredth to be 1.29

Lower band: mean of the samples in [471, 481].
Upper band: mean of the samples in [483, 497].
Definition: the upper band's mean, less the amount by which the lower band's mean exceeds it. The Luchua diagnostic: 1.34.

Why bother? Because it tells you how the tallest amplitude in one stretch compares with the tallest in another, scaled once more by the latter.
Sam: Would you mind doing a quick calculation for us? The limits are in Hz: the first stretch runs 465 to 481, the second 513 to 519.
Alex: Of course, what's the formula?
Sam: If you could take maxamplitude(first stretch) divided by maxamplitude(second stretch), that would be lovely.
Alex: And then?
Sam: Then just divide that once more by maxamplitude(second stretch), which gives 0.43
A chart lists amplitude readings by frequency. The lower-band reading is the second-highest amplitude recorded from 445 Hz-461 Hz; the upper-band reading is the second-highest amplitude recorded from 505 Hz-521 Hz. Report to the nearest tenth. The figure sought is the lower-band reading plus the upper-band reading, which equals 2.6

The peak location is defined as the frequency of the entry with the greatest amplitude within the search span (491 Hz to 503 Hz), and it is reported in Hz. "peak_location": 502.0 Hz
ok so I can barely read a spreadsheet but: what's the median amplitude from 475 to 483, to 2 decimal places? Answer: 0.64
